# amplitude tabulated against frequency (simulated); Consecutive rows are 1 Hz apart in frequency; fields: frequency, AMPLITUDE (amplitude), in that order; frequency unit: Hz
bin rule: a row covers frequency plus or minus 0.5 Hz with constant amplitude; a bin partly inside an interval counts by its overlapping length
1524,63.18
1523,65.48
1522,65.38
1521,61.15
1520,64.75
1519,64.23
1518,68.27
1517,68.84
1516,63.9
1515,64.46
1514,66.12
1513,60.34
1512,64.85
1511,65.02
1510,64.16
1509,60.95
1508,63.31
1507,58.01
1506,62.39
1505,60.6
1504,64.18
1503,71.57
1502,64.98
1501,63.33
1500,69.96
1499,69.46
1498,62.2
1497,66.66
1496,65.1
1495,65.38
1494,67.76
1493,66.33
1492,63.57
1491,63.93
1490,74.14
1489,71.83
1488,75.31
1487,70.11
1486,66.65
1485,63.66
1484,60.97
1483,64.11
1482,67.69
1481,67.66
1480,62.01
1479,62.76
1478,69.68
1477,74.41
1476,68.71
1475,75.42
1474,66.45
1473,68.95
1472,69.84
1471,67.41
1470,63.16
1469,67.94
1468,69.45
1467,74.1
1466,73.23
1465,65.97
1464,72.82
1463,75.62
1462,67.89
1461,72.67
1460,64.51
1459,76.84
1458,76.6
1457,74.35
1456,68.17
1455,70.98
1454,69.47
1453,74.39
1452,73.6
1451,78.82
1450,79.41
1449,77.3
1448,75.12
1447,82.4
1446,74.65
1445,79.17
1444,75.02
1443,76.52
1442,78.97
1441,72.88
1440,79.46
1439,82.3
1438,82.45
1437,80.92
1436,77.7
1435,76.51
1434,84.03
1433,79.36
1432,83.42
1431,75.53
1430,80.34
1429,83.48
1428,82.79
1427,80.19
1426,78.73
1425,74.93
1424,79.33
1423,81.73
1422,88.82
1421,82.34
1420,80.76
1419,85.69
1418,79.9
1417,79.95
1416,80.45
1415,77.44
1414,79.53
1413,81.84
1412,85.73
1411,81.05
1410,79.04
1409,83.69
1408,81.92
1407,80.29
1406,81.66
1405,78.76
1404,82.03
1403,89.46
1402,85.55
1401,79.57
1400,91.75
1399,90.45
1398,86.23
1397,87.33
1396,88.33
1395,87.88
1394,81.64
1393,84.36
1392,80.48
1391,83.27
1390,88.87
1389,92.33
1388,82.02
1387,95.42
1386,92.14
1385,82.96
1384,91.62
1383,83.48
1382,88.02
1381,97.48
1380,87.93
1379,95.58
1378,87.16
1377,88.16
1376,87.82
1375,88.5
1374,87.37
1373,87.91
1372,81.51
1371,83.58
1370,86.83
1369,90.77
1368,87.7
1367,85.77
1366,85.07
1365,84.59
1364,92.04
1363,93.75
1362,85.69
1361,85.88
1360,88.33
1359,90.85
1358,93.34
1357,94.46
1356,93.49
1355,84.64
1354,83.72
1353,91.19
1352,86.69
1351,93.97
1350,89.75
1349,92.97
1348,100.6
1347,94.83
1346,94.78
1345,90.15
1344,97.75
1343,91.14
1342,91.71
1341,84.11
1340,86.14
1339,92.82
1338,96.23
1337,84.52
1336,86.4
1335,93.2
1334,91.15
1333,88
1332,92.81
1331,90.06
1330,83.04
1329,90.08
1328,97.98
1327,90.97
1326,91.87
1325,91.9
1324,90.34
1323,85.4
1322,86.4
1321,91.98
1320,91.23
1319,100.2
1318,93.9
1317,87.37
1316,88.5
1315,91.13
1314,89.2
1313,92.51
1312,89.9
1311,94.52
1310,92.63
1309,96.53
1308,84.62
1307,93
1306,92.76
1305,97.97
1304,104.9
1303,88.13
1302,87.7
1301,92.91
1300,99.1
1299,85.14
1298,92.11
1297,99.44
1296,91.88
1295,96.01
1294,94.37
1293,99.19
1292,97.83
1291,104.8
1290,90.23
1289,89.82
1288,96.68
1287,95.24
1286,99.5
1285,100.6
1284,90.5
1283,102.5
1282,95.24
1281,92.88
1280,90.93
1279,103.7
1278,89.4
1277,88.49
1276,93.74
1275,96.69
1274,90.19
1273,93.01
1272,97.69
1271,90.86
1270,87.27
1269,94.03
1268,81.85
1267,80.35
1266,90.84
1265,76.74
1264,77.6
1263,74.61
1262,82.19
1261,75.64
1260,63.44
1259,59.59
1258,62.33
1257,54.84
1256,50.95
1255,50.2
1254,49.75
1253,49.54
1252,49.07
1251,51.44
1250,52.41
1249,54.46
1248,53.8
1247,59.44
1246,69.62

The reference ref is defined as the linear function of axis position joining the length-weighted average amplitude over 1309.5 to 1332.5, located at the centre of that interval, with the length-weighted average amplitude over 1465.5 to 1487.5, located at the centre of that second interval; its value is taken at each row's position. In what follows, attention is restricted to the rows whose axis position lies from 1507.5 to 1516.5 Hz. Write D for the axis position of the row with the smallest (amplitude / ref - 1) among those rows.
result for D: 1513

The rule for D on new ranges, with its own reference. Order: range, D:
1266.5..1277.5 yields 1267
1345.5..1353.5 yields 1352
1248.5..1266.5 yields 1252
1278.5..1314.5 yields 1299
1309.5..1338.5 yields 1330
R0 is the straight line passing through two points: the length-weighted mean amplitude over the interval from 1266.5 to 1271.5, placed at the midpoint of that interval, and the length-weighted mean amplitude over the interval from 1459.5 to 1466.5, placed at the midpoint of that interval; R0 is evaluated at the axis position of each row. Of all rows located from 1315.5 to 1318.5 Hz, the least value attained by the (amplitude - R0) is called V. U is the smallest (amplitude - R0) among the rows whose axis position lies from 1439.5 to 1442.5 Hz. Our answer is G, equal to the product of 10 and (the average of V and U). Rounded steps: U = 0.6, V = 5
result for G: 26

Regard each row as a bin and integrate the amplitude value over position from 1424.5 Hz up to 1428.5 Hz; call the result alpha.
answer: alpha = 317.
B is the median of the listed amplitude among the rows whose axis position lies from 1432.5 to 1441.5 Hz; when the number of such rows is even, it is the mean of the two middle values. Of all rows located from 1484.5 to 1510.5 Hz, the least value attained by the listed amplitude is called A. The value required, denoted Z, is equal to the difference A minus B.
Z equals -21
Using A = 58.01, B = 79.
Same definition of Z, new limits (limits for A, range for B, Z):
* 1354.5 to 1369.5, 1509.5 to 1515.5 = 20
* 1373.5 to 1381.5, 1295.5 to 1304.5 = -5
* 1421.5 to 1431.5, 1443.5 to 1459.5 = 0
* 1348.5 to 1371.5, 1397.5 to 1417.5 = 2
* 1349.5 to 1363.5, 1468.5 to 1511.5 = 17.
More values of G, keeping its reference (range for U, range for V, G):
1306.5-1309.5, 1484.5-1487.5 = -19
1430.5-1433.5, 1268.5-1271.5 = 15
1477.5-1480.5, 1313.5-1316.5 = -7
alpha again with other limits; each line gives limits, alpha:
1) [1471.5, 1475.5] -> 281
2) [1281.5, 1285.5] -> 389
